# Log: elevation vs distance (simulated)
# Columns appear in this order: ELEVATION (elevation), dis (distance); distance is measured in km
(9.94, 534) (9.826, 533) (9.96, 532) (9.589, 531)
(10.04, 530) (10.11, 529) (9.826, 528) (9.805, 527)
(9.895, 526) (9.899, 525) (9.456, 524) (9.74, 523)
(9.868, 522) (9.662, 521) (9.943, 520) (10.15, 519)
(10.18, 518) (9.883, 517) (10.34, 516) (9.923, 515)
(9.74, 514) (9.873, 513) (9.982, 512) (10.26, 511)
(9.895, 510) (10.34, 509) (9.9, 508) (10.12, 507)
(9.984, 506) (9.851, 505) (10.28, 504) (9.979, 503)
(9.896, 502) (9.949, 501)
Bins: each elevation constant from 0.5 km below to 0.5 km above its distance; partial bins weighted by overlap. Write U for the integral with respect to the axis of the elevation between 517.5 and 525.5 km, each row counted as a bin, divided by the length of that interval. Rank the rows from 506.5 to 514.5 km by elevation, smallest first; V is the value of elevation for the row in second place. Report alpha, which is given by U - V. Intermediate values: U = 9.9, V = 9.873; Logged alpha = -0.01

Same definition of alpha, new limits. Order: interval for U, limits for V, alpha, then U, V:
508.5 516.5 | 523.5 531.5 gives 0.46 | 10.0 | 9.589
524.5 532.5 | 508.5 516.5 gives 0.02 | 9.9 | 9.873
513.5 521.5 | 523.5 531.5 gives 0.39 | 10.0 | 9.589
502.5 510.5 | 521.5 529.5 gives 0.30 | 10.0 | 9.74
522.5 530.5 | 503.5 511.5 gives -0.05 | 9.8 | 9.895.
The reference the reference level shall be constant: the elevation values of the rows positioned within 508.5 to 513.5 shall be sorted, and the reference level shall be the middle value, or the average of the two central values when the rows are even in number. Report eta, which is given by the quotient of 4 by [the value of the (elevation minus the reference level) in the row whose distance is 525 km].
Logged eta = -48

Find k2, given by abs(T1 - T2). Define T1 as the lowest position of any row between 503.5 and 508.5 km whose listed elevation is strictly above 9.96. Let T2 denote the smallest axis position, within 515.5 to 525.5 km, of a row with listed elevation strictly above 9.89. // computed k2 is 12 km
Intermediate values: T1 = 504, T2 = 516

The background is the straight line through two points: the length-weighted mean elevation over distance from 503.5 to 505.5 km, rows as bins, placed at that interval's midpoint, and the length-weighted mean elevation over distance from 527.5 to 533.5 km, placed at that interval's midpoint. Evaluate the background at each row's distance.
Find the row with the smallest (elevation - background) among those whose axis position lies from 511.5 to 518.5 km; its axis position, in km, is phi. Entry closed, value 514 km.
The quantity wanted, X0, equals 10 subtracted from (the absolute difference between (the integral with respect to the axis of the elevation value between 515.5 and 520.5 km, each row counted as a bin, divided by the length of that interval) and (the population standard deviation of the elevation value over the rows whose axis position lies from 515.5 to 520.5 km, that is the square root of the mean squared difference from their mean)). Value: -0.07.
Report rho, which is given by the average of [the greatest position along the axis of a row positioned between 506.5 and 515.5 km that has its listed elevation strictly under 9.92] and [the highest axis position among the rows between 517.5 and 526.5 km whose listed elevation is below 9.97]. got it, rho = 520.0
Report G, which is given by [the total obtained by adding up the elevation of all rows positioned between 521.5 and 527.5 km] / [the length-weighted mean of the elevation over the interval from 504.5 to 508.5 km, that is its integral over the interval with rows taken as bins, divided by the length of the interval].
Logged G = 6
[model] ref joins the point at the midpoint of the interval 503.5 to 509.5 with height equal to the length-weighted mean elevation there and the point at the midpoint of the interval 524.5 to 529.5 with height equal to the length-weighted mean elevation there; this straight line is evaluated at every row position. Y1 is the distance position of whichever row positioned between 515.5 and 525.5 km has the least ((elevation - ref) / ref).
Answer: 524 km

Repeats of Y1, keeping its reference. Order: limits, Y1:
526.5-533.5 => 531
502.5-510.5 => 505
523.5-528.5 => 524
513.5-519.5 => 514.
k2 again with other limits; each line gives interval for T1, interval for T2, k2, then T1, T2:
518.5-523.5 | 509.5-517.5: 9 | 519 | 510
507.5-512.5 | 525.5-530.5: 17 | 509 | 526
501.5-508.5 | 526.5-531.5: 26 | 503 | 529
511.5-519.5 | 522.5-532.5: 13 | 512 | 525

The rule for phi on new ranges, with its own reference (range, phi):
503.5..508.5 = 505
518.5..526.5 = 524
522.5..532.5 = 524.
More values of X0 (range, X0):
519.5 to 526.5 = -0.38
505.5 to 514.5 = -0.17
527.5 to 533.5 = -0.28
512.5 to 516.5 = -0.26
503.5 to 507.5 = -0.10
